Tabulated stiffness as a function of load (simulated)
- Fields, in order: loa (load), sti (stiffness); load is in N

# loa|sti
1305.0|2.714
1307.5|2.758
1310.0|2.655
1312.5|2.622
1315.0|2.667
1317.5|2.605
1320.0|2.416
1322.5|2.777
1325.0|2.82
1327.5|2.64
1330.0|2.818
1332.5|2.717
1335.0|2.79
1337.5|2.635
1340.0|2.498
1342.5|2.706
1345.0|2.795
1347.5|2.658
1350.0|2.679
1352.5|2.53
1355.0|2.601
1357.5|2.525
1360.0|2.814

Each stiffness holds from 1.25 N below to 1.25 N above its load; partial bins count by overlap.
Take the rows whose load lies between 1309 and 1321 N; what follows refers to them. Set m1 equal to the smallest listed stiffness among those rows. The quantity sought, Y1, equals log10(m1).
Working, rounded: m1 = 2.416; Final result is 0.38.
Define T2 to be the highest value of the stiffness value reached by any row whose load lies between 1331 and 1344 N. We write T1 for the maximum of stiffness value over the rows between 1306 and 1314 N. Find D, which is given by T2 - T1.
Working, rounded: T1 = 2.758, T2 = 2.79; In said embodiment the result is 0.03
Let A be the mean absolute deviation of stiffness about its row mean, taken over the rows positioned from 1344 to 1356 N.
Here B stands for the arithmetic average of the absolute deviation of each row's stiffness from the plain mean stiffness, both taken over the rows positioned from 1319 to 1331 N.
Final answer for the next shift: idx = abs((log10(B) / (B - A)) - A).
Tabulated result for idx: 14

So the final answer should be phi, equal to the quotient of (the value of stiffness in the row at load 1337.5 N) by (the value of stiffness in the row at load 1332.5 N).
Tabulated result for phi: 0.97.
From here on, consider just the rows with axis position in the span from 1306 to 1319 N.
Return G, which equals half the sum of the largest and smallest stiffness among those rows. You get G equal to 2.68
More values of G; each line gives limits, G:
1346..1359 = 2.60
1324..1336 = 2.73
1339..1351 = 2.65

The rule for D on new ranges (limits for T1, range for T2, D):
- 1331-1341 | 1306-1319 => -0.03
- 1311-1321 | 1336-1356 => 0.13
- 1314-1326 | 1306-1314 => -0.06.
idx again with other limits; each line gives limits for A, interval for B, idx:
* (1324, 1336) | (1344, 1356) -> 168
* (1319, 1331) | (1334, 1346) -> 27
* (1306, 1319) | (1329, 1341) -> 17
